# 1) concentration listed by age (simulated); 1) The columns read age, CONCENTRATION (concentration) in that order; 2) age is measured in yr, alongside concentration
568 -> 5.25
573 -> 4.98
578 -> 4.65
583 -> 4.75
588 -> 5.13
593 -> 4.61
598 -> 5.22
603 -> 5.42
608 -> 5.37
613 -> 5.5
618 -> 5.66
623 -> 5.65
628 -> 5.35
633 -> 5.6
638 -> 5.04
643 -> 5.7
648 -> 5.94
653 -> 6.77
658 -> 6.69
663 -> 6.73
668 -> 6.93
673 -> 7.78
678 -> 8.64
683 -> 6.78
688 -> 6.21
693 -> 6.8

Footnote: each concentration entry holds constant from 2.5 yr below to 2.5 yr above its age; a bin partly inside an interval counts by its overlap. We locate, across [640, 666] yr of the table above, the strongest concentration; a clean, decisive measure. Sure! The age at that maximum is 653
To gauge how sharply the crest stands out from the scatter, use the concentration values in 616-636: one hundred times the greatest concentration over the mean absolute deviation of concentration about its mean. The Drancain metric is 5265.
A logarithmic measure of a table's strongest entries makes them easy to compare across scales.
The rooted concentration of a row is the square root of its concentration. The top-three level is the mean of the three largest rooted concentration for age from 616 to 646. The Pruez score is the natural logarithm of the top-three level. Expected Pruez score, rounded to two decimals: 0.87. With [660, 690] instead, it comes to 1.02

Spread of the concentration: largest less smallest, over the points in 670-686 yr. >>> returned 1.9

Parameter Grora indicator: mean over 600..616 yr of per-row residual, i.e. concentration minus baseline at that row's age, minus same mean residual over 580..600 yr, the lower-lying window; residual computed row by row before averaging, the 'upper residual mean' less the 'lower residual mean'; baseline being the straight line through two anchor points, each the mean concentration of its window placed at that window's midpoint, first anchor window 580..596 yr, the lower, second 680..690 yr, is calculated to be 0.2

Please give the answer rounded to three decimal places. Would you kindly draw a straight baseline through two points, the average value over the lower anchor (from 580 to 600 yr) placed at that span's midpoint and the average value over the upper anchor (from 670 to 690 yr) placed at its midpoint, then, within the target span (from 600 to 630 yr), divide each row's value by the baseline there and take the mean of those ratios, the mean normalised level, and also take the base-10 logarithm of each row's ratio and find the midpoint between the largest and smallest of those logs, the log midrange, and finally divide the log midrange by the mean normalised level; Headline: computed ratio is -0.017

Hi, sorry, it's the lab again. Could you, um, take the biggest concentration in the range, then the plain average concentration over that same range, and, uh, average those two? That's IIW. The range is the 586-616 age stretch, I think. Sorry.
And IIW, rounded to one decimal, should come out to 5.4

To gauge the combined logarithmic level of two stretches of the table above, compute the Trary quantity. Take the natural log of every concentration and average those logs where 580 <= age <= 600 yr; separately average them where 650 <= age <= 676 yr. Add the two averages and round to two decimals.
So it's 3.53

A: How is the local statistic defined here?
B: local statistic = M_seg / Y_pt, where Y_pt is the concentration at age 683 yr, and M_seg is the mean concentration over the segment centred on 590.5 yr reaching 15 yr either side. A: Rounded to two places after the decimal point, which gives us 0.73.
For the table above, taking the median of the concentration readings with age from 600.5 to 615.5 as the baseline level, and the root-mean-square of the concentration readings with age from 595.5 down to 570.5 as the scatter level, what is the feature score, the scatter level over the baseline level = 0.89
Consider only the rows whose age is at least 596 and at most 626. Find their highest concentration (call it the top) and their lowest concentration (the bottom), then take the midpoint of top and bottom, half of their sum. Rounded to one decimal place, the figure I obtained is 5.4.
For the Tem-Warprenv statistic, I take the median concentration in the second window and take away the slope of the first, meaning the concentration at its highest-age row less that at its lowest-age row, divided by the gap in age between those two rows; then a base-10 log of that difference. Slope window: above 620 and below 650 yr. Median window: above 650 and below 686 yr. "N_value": 0.830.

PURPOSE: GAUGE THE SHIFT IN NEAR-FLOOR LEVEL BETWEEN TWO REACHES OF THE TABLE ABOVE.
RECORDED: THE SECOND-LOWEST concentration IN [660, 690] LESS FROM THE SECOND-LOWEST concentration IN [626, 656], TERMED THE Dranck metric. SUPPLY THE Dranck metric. -1.4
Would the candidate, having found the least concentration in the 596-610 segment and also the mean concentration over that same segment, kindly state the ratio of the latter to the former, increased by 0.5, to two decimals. 1.52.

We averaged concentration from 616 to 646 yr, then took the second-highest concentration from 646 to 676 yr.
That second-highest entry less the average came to 1.43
